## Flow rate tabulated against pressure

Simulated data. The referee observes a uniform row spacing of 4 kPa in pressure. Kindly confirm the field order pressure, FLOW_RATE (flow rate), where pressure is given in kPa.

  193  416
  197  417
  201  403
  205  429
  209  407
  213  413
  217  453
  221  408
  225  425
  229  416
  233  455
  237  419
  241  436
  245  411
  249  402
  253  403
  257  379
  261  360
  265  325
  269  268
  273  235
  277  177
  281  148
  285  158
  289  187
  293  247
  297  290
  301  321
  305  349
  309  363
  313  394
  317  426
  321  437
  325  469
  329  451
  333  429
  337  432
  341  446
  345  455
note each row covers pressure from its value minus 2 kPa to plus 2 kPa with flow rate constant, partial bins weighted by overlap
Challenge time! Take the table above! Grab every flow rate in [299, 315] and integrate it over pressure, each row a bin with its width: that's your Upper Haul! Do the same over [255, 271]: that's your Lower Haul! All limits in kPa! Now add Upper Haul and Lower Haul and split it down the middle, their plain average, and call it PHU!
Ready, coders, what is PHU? 5518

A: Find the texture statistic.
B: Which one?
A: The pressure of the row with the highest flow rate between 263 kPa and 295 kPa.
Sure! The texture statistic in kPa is 265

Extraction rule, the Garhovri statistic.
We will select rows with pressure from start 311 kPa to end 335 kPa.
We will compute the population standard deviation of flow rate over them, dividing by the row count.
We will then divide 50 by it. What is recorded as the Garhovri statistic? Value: 2.2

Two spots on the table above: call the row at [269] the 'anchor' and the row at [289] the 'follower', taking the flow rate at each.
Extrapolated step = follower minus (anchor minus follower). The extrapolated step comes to 106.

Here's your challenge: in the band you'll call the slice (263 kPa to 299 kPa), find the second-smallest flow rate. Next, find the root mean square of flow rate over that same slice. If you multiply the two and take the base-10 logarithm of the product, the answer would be 4.57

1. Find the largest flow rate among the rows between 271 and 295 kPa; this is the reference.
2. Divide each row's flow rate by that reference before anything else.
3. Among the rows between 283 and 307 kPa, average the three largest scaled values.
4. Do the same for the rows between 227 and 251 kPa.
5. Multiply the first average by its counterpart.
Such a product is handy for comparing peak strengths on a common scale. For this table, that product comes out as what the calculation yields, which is 2.3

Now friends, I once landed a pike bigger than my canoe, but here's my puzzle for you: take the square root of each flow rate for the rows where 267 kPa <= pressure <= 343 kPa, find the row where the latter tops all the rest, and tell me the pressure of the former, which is 325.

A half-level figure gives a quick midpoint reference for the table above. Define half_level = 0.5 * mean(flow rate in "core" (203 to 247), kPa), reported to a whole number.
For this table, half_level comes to 212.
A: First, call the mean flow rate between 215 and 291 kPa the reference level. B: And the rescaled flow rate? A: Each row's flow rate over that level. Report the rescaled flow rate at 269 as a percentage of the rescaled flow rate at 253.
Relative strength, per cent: 67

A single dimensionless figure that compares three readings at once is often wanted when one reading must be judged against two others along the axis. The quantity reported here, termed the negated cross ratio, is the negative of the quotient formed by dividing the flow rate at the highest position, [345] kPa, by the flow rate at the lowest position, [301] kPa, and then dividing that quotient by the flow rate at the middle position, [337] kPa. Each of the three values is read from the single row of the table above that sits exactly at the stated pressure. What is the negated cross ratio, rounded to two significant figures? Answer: -0.0033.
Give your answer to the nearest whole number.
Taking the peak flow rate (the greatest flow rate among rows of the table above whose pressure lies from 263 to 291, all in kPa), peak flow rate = 325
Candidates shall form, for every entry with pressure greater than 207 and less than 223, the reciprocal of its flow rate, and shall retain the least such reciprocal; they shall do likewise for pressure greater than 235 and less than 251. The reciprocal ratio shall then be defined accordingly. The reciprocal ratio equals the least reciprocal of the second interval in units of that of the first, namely 1.04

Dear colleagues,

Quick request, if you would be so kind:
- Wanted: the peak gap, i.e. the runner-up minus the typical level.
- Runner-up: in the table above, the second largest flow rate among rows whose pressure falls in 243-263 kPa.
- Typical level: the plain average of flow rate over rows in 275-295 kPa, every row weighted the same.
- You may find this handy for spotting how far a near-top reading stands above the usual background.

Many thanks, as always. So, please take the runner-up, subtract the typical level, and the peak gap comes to 220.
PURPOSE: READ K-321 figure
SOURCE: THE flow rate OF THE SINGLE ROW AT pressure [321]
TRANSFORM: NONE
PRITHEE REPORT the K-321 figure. 437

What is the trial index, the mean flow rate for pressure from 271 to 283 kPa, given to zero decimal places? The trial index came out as 187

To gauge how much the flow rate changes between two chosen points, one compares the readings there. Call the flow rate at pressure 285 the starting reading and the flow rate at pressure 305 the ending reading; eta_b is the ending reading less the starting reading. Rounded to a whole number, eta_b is 191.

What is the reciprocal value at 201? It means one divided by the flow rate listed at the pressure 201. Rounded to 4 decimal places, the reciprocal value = 0.0025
